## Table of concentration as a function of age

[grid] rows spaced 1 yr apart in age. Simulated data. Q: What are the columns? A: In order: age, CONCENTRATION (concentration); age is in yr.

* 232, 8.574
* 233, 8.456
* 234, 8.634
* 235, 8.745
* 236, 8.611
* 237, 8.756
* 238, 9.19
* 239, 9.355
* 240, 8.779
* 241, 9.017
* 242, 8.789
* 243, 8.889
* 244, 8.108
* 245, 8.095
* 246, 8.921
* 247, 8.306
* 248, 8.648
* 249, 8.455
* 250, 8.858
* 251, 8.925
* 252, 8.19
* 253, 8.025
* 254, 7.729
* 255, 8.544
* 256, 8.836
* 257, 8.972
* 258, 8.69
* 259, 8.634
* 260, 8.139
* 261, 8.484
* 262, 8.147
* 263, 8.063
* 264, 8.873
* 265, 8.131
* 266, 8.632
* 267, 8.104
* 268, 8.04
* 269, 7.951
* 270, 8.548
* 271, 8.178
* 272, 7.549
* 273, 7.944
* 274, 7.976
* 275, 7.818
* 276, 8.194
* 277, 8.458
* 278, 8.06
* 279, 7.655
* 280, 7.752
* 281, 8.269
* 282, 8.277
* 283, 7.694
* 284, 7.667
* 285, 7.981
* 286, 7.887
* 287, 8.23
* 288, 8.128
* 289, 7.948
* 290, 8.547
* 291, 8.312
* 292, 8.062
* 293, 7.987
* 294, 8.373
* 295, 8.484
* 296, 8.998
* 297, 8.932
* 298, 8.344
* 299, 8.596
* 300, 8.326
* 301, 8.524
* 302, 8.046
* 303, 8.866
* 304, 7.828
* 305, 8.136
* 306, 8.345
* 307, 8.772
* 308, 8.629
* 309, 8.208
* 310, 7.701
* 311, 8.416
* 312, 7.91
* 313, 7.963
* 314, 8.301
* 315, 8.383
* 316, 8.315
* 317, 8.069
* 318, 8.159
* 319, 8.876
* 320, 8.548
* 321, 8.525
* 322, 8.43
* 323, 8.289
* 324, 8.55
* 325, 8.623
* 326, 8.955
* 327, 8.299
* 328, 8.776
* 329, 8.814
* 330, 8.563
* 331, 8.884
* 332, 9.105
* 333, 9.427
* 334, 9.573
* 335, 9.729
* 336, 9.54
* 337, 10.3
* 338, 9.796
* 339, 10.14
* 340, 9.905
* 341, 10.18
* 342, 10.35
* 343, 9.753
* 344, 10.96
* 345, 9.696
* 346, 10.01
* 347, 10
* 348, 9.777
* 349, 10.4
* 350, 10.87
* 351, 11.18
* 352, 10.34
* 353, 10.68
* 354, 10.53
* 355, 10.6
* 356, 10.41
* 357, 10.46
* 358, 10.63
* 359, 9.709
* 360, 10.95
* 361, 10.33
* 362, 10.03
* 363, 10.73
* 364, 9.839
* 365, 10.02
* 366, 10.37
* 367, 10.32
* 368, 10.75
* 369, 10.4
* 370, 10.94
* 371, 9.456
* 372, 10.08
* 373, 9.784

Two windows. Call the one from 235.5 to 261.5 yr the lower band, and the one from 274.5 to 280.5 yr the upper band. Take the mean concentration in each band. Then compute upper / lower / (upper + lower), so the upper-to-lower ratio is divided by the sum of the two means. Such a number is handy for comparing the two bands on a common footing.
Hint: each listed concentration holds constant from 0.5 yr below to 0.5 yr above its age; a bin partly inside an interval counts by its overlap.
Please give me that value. 0.056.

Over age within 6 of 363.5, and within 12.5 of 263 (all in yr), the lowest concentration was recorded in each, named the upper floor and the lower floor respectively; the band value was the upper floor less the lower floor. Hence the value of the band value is 2.2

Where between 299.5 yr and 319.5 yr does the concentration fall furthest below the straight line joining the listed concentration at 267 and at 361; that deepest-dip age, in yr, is 310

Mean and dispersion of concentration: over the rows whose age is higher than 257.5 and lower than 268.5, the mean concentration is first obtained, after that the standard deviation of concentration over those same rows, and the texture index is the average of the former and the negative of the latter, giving 4.03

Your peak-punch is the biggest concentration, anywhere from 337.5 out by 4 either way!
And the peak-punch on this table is 10.3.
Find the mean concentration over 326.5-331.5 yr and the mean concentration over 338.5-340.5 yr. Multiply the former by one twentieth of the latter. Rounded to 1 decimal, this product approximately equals 4.3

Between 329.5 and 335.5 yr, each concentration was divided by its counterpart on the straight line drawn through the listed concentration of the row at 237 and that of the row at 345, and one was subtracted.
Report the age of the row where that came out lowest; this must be 330 yr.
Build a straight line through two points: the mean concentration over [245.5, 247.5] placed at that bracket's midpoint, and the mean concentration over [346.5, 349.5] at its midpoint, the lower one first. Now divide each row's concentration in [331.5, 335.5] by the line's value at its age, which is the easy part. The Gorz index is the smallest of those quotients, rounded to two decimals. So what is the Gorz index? 0.93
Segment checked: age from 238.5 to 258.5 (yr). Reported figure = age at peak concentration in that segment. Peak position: 239 yr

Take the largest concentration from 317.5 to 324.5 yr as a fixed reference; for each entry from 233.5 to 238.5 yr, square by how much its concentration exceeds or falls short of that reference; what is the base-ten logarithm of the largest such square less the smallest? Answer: -1.1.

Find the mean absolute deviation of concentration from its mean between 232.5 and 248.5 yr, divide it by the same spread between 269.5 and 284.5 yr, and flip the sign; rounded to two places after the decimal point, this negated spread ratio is -0.99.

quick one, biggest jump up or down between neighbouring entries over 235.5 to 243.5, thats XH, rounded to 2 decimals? 0.58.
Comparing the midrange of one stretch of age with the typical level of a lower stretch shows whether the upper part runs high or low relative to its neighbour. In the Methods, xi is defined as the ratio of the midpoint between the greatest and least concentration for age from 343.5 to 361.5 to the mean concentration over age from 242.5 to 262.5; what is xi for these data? 1.23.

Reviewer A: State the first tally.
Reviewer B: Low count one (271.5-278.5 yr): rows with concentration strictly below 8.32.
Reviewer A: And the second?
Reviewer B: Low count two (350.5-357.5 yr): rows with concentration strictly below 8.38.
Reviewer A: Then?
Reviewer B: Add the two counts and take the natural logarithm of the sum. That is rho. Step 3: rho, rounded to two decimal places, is 1.79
